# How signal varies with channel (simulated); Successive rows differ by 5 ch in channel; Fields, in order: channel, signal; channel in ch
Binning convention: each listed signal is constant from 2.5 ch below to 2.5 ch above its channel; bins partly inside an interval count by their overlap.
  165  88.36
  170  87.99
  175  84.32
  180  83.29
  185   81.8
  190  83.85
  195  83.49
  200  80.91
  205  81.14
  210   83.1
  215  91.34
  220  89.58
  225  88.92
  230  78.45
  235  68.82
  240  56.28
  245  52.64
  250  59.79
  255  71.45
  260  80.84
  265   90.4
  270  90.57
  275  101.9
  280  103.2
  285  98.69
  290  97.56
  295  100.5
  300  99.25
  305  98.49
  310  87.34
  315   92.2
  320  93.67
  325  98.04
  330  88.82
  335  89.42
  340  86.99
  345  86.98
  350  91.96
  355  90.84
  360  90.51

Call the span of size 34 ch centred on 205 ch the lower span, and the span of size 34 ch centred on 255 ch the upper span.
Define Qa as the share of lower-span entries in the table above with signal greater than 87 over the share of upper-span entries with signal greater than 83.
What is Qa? 1.00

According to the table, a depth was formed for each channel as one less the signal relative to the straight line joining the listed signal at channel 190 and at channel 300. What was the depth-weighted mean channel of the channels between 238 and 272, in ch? 248.9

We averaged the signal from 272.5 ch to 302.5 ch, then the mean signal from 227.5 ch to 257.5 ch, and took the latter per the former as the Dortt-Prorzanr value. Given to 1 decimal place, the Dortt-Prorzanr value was 0.6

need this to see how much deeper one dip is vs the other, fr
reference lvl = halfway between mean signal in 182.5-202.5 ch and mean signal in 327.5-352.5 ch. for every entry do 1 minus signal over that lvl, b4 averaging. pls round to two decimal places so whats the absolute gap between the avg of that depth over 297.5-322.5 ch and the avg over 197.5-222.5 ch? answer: 0.10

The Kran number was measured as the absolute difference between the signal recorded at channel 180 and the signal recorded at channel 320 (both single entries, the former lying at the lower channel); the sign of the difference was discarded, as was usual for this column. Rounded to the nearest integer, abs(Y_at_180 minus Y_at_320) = 10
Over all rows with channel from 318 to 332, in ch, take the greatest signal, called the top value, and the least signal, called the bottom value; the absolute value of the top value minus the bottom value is 9.2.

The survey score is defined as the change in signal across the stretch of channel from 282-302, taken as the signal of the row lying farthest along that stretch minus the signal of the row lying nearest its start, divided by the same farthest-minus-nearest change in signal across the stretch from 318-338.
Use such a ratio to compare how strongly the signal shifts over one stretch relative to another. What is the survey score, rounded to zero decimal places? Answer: 0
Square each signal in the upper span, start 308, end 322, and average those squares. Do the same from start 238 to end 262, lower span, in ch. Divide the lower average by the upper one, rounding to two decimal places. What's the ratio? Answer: 0.51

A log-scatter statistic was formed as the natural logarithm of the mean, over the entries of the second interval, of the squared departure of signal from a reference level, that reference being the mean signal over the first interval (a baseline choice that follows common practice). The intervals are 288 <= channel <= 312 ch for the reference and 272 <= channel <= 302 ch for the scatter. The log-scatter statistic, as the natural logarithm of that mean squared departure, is 2.8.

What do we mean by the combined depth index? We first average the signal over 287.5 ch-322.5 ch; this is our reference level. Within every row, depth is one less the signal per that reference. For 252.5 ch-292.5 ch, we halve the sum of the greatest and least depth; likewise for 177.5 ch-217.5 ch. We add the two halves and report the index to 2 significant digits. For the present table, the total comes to 0.19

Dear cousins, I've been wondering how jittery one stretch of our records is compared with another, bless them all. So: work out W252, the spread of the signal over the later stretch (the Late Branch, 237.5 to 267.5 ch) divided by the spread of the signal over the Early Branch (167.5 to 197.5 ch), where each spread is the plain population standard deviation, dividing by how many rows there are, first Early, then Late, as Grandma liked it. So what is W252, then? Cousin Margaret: 7.2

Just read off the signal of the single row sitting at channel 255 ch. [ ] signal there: 71.45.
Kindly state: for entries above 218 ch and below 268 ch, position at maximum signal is 265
